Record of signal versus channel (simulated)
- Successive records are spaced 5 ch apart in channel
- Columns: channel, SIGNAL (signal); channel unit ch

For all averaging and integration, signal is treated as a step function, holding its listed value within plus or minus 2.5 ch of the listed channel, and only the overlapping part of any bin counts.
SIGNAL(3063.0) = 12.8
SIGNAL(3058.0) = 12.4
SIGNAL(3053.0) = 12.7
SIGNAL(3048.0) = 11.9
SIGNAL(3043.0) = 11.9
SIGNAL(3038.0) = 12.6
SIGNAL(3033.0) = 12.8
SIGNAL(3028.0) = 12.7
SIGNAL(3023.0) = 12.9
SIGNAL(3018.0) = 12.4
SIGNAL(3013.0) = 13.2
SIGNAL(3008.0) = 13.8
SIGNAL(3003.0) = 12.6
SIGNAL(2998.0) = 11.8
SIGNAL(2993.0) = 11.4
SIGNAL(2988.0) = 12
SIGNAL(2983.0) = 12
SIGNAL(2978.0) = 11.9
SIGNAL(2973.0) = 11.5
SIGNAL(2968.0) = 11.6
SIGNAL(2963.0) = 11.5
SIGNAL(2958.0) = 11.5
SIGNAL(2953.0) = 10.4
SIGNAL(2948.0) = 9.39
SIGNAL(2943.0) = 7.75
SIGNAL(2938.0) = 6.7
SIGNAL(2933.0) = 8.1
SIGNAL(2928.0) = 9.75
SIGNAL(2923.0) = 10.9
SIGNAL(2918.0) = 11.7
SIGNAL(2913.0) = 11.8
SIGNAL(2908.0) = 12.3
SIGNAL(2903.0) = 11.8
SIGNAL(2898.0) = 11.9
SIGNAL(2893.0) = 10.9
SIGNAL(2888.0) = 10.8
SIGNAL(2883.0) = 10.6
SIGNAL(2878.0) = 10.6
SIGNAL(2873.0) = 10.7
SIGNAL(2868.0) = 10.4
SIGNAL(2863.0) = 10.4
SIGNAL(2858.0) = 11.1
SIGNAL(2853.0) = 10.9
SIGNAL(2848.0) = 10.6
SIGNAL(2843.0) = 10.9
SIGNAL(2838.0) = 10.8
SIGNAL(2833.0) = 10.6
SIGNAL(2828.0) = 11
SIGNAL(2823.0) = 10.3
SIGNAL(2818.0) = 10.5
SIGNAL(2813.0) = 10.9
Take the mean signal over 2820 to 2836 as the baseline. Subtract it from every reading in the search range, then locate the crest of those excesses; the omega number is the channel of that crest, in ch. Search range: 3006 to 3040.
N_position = 3008.0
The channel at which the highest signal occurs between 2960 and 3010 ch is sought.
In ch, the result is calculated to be 3008.0 ch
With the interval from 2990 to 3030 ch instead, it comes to 3008.0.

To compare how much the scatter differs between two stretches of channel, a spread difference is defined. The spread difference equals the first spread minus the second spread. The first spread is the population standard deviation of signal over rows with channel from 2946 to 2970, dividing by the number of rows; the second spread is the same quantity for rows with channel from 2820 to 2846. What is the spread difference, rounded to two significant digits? 0.62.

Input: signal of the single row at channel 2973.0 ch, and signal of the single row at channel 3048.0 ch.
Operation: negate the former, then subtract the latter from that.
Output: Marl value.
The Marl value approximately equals -23.4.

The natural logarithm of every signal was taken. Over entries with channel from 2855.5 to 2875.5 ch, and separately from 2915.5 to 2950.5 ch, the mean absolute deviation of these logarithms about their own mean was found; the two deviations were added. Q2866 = 0.18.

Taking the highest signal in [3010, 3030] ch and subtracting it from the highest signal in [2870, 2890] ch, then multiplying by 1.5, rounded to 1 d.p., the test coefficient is -3.6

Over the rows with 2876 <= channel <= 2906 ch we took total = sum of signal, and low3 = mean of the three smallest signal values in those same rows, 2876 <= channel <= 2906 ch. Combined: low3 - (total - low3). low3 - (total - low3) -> -45.3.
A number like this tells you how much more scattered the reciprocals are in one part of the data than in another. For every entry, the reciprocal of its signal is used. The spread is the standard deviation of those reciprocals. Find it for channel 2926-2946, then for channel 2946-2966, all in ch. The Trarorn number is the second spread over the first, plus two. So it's 2.48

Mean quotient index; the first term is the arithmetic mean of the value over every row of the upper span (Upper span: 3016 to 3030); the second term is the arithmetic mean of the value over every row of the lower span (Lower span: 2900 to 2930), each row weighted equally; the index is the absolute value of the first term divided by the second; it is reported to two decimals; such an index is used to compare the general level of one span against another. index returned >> 1.11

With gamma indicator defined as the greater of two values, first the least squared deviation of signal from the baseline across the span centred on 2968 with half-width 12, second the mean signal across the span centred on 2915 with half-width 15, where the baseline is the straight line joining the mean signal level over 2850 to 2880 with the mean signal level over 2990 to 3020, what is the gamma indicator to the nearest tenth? 11.4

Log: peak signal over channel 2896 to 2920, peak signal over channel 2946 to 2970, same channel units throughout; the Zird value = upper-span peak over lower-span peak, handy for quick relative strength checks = 0.94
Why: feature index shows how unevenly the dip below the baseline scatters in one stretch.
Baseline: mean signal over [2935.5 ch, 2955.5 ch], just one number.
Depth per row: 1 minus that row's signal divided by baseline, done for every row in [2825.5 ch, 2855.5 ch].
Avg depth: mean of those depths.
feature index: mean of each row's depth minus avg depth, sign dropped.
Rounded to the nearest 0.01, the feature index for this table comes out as 0.02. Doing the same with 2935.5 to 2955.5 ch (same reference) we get 0.16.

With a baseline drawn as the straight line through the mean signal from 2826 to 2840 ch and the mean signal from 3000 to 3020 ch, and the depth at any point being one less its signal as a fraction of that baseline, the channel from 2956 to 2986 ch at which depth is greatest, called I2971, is 2973.0 ch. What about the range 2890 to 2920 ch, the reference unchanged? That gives 2893.0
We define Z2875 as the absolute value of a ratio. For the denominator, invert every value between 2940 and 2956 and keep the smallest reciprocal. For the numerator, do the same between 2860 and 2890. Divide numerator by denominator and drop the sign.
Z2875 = 0.96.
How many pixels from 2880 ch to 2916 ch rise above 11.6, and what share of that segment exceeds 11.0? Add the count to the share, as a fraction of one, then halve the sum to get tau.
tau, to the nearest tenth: 2.3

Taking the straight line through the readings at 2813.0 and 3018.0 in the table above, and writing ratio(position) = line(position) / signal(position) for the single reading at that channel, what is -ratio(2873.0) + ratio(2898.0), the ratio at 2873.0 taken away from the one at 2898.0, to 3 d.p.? -0.091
